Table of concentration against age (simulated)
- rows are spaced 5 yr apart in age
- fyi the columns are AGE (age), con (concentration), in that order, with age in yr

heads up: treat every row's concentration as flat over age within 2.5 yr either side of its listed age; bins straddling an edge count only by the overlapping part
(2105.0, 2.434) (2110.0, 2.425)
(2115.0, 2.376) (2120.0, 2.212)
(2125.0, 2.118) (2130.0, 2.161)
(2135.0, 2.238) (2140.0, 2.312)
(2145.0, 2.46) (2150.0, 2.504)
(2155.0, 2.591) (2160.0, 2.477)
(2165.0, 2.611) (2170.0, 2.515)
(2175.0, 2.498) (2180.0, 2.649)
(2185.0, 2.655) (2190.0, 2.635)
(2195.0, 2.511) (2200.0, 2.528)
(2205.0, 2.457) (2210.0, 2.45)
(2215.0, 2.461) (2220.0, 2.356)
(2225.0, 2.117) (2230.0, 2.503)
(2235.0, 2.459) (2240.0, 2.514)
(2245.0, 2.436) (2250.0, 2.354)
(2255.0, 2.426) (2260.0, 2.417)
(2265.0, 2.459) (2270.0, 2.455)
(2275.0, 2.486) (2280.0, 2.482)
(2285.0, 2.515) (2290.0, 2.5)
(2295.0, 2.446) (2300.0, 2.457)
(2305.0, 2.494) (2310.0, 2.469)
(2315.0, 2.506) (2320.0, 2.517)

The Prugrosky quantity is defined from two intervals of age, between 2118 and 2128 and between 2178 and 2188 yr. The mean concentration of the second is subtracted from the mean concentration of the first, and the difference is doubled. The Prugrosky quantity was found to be -1.0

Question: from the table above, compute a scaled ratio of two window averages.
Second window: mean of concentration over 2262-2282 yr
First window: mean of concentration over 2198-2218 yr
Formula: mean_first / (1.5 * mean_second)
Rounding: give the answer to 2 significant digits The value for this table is 0.67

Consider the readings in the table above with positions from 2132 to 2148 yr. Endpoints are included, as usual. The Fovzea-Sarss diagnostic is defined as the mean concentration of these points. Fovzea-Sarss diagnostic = 2.34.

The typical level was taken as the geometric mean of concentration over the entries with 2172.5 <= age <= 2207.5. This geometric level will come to 2.56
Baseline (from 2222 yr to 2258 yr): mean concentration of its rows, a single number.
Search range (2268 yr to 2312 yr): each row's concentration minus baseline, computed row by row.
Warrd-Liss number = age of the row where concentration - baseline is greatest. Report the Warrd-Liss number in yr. 2285.0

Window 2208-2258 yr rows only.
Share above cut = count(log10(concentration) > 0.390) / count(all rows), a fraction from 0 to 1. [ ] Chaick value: 0.40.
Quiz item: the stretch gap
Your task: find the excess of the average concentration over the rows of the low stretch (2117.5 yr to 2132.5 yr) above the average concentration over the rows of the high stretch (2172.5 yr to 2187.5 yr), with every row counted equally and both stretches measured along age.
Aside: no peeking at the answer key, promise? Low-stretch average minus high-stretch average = -0.44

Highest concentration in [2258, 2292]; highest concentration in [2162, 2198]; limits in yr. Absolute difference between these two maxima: 0.14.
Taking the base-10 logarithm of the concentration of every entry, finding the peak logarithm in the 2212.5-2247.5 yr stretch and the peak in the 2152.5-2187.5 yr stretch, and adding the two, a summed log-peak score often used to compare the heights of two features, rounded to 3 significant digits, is 0.824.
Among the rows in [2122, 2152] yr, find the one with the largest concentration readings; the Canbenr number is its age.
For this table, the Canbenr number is 2150.0 yr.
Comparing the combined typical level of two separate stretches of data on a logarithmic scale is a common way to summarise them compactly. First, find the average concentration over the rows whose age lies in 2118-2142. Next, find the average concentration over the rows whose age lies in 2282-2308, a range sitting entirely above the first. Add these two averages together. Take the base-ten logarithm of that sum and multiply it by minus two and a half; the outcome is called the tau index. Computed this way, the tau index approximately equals -1.68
